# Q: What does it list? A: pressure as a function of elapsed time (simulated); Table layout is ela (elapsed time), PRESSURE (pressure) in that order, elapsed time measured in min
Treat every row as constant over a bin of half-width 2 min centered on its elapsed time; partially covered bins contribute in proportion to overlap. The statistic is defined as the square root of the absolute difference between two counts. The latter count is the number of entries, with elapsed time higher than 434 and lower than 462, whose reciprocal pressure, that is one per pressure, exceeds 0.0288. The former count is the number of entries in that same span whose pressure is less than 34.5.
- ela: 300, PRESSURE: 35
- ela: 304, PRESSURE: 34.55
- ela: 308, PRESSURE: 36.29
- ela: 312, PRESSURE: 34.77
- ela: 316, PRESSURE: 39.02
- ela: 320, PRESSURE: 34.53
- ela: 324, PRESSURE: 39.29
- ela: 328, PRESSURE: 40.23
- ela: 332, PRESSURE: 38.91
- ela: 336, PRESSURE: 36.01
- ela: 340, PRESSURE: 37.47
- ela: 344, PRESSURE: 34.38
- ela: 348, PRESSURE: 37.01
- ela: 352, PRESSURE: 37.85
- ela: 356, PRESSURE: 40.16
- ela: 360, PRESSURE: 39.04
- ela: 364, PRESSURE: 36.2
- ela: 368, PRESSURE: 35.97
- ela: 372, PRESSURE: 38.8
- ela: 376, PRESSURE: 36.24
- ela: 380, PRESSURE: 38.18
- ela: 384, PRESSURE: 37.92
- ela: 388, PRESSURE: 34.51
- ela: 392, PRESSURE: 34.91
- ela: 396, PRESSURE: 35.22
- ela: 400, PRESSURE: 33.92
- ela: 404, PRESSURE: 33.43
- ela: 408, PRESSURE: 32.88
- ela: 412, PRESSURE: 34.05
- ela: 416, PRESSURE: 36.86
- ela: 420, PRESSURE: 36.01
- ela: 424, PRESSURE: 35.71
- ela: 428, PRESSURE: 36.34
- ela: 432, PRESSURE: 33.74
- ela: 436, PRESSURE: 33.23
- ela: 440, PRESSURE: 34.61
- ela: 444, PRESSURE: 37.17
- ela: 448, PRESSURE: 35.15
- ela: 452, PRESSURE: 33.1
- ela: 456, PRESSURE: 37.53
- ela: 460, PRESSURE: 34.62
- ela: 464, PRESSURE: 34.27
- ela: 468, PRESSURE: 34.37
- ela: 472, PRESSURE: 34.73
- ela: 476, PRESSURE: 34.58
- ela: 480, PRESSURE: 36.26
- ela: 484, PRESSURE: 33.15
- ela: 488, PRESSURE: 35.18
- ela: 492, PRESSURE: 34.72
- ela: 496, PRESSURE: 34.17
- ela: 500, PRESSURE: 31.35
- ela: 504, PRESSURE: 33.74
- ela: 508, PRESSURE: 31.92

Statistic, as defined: 1.4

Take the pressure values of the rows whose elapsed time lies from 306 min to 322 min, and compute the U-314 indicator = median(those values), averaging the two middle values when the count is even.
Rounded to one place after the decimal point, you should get 35.5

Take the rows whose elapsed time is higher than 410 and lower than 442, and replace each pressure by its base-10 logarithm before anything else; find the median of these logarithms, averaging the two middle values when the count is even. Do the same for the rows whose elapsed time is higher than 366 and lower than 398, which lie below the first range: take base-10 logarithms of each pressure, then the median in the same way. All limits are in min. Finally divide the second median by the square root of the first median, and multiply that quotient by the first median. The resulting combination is 1.94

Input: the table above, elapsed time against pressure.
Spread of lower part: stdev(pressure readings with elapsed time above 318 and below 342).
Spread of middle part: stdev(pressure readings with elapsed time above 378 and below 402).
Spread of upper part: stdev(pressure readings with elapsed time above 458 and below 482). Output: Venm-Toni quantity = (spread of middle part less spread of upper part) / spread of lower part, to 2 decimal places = 0.50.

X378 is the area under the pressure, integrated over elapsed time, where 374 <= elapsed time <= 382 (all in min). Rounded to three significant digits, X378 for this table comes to 298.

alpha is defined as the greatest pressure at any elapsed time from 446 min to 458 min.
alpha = 37.53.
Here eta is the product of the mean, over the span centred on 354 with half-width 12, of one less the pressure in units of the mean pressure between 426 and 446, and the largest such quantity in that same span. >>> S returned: -0.0013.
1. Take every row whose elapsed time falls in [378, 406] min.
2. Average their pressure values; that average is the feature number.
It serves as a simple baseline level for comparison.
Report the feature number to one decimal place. 35.4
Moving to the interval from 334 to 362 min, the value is 37.4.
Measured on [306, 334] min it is 37.6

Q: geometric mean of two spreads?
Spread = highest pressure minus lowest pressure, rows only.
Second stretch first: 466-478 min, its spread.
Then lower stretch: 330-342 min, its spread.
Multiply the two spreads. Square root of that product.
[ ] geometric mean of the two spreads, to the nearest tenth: 1.0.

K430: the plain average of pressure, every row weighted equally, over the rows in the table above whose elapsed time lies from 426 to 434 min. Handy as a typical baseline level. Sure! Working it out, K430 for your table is 35.0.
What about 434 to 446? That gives 35.0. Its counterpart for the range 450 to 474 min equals 34.8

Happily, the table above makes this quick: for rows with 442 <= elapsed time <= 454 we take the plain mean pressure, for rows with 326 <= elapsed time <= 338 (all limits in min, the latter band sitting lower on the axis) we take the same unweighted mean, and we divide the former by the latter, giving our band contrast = 0.92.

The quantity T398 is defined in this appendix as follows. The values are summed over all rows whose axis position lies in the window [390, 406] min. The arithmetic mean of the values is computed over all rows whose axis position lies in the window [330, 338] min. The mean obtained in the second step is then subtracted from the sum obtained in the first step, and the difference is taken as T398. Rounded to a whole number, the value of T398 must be 100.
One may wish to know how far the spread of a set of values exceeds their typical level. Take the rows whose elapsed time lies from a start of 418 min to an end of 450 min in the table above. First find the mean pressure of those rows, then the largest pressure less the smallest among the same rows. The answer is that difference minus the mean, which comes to -31.3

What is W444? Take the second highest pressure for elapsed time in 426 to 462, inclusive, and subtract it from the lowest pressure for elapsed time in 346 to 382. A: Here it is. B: -1.2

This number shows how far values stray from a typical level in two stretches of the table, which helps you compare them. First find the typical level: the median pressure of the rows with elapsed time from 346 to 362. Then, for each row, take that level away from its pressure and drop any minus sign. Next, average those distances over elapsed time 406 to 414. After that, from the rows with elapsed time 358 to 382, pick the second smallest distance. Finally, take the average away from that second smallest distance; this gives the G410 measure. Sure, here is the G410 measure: -4.6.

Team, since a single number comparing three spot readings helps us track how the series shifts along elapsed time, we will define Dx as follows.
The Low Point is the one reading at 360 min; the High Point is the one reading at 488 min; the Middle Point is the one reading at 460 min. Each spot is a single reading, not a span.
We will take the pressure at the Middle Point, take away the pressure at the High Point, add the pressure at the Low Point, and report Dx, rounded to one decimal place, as 38.5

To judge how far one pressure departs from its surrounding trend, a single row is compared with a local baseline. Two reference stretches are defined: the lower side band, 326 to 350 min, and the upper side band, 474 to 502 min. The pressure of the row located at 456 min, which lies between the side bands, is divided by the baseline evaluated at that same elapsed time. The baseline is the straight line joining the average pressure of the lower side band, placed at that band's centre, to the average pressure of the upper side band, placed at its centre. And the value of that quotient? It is 1.08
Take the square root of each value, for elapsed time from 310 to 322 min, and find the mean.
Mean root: 6.01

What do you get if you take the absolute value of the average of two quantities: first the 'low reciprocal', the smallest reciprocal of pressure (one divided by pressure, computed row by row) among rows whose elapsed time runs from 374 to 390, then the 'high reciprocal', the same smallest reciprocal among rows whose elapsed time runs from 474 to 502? 0.0269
